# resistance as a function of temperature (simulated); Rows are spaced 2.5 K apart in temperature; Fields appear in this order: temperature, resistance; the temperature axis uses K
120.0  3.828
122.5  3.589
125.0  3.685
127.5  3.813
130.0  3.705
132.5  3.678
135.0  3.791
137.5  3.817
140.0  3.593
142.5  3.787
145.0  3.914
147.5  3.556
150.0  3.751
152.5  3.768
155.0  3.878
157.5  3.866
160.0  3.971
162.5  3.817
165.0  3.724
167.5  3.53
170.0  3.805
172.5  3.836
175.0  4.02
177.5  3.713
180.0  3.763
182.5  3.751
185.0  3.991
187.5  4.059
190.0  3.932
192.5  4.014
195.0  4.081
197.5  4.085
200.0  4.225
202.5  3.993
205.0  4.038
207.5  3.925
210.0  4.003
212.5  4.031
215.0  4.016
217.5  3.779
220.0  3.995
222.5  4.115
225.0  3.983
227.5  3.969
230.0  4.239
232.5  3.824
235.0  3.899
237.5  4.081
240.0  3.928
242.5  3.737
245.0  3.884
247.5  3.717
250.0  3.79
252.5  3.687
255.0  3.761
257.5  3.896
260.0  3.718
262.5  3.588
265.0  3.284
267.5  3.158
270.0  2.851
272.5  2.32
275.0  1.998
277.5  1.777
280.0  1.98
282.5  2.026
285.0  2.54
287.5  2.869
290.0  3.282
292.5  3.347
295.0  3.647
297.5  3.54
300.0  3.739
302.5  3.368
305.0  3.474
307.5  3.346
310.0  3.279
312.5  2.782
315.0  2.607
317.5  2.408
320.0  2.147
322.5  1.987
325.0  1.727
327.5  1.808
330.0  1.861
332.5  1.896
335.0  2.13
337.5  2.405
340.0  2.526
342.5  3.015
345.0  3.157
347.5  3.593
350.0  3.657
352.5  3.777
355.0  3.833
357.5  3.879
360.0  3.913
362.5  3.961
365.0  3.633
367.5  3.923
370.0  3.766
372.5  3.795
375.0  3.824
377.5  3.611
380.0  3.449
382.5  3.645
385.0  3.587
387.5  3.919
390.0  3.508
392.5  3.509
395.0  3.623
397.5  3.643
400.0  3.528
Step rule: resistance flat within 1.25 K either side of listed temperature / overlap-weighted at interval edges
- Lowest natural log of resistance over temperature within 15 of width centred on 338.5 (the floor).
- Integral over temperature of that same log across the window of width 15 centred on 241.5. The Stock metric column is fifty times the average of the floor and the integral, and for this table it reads 524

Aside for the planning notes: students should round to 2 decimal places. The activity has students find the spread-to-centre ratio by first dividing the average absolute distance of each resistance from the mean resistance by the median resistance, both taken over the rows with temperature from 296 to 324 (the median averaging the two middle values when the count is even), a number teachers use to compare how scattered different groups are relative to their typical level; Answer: 0.16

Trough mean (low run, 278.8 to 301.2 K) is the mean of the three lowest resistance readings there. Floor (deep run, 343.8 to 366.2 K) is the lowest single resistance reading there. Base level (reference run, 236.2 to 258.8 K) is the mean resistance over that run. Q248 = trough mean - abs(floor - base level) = 1.5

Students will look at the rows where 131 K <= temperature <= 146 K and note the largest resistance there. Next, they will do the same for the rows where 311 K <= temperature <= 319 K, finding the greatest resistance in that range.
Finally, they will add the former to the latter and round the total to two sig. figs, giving 6.7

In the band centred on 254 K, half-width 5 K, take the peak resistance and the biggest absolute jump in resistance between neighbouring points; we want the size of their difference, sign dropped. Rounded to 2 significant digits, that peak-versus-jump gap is 3.8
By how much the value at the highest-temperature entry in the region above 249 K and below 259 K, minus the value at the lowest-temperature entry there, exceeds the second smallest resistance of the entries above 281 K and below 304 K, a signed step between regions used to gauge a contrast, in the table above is -2.43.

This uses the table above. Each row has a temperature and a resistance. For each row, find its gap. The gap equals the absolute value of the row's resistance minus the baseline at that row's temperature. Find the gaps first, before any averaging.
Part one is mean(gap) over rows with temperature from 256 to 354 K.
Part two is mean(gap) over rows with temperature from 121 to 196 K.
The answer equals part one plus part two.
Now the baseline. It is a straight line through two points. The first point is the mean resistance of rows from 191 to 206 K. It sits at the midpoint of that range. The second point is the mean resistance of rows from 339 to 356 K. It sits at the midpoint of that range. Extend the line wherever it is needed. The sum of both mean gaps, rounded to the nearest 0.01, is 1.25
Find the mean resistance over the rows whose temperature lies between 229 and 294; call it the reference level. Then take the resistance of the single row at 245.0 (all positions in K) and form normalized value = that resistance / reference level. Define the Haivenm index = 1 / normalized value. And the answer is 0.84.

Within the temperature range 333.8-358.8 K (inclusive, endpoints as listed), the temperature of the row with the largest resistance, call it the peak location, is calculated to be 357.5 K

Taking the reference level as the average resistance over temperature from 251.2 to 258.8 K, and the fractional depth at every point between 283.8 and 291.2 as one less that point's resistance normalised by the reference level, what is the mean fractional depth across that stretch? 0.23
